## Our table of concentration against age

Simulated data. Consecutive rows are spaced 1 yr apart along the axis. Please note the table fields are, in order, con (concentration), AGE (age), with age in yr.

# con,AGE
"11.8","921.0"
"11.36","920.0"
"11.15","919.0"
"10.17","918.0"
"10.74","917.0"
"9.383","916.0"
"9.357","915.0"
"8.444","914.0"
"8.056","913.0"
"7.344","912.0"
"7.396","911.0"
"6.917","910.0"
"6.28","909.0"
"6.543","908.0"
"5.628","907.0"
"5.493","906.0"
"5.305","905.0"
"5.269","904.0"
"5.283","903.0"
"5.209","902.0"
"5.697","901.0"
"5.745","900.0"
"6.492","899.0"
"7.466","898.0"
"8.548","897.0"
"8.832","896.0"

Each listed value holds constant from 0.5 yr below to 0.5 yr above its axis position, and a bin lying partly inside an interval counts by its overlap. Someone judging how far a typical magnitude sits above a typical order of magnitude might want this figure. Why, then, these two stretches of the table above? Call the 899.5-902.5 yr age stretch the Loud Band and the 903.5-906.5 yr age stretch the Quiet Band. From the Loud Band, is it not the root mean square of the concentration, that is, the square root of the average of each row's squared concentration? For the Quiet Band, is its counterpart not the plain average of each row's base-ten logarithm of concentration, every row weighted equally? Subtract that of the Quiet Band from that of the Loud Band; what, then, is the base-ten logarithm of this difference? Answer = 0.68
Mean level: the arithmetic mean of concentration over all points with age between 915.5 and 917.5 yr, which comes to 10.1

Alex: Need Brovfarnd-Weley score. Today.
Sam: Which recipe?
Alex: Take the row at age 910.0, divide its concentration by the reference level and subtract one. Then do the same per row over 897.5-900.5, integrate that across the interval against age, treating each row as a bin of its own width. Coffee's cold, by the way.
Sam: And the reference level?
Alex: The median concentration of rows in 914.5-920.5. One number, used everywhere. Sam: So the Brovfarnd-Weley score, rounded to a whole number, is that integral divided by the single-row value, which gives 3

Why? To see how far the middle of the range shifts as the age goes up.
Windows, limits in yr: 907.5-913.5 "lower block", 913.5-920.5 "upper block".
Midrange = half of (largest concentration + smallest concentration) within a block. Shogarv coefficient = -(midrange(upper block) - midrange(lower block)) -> -3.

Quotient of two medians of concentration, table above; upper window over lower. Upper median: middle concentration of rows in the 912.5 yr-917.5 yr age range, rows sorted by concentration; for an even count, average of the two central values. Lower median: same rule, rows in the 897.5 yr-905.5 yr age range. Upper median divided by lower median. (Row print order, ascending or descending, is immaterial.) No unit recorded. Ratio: 1.70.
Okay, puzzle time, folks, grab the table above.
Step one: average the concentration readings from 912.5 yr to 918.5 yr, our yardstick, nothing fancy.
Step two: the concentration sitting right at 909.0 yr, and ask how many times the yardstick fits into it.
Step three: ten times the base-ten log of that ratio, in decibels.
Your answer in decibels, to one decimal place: -1.7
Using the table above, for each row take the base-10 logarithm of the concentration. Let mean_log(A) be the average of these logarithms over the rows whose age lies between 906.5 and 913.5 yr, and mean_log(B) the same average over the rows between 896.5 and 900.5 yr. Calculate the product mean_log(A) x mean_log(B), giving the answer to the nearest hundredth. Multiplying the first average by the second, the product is 0.70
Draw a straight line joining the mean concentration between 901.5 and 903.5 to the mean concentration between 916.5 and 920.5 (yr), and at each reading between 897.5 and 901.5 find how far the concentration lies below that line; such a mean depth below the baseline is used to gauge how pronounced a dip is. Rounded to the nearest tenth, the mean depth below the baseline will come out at -2.2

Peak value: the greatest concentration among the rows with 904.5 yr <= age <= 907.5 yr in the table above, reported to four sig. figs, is 5.628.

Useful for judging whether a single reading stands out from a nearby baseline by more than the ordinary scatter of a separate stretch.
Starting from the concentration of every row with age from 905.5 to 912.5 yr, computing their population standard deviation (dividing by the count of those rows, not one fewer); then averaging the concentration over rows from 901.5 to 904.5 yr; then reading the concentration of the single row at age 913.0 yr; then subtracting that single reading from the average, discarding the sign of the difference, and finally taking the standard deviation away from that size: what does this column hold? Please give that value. 2.1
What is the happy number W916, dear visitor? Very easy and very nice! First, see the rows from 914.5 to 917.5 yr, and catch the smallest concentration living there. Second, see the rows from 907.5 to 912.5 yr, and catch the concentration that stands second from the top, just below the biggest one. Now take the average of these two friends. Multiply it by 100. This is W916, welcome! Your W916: 835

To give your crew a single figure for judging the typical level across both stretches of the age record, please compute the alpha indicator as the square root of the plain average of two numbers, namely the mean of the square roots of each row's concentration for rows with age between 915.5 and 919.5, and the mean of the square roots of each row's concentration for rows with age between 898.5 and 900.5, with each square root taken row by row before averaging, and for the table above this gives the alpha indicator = 1.69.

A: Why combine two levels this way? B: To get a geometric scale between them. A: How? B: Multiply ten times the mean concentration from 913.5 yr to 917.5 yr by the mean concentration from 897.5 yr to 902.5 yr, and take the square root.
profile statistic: 24.1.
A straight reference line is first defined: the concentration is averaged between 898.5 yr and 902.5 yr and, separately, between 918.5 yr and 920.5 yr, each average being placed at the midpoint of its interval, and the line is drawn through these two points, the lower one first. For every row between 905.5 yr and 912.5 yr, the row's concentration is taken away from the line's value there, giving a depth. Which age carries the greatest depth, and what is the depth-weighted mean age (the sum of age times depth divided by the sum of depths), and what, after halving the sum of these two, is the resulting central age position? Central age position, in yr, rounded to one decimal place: 907.9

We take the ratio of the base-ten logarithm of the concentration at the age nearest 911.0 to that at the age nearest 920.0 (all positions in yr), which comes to 0.82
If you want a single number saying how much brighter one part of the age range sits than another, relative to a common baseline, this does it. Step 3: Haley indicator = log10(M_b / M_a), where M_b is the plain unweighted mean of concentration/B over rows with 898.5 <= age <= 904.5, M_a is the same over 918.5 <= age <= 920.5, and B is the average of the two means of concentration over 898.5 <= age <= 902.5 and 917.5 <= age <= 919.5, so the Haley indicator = -0.30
